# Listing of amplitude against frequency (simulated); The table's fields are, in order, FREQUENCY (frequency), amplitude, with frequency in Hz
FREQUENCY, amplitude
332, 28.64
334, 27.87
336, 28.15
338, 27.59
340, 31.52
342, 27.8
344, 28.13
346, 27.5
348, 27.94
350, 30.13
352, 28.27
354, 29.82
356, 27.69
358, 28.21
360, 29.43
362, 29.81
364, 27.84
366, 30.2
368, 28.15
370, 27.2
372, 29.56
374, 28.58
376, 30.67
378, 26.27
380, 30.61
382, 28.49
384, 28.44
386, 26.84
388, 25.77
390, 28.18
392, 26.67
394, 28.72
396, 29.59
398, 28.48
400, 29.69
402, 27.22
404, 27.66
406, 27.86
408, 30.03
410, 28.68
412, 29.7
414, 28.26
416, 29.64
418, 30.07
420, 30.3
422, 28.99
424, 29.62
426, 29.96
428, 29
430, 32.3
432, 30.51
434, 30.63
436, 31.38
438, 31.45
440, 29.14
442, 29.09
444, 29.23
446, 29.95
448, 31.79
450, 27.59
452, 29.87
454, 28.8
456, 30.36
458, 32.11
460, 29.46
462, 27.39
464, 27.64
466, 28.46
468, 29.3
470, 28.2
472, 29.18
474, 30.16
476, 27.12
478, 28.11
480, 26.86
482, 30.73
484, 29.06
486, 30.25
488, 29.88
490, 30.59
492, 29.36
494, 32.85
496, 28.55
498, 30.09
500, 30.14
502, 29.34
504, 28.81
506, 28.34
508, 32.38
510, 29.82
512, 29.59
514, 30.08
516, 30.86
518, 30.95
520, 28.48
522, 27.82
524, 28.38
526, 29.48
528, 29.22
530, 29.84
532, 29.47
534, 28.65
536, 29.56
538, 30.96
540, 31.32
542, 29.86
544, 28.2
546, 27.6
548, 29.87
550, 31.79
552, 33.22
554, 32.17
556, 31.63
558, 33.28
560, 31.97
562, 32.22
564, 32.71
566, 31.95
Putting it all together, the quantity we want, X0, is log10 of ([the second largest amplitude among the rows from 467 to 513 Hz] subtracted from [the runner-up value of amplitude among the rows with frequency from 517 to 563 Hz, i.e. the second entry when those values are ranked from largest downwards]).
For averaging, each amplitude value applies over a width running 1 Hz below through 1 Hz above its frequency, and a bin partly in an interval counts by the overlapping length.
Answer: -0.08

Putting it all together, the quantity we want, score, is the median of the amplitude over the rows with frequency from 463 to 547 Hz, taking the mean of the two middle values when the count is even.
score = 29.4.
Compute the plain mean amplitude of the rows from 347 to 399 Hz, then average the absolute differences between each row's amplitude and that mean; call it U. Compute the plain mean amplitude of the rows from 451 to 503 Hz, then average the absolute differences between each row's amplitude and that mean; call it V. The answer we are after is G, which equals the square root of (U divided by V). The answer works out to 0.98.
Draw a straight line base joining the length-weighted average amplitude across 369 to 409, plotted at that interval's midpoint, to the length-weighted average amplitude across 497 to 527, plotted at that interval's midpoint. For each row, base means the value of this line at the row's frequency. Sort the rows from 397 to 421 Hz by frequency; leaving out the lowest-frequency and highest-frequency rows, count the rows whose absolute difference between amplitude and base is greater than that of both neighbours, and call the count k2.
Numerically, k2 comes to 3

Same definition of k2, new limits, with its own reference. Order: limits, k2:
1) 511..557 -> 7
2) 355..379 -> 4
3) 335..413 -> 14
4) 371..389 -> 2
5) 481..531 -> 8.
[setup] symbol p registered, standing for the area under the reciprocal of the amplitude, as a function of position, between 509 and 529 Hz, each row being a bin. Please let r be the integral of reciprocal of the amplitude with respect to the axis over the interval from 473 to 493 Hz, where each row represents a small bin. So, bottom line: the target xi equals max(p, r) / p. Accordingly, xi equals 1.010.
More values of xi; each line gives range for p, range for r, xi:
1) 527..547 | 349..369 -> 1.017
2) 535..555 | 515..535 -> 1.037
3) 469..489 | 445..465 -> 1.000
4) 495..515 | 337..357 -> 1.038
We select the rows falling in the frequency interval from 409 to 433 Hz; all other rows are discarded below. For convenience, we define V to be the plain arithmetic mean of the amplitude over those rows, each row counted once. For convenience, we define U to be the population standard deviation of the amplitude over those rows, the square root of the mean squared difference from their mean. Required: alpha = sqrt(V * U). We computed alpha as 5.5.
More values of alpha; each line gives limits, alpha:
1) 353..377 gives 5.6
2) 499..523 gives 6.1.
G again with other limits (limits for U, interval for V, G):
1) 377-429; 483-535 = 1.10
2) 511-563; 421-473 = 1.12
